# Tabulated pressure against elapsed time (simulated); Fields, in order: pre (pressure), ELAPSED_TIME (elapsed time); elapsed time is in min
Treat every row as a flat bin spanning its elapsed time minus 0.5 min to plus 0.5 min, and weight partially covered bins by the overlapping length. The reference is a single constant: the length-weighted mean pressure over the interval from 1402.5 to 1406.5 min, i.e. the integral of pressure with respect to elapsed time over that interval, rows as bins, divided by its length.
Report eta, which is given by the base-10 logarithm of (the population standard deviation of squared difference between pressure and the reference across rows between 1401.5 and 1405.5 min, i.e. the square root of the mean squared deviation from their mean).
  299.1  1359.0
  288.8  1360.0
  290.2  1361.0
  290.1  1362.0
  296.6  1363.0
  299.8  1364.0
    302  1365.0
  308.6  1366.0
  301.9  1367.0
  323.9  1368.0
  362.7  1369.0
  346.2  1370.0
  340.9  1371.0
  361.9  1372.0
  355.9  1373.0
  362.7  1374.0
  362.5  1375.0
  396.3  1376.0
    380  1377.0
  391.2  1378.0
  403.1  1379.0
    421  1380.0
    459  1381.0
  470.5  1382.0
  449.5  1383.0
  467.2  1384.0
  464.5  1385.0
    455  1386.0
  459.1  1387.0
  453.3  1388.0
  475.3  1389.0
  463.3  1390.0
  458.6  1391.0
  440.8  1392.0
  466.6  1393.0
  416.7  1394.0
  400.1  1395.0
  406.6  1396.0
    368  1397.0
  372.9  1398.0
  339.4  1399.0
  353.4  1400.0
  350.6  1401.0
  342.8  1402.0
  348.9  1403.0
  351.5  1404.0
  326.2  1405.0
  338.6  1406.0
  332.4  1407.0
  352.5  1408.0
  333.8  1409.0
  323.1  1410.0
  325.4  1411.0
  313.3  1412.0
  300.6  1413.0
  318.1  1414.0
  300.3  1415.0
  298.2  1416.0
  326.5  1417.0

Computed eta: 1.9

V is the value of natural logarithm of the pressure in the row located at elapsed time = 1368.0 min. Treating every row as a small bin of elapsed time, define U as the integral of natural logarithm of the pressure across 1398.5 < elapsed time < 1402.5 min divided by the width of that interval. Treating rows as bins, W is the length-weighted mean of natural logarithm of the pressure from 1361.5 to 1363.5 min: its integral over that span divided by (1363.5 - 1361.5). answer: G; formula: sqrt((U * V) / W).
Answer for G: 2.44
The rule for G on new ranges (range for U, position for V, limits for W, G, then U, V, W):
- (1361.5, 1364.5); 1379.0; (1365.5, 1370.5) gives 2.43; 5.7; 6.00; 5.79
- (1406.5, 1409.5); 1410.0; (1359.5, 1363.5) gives 2.44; 5.8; 5.78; 5.67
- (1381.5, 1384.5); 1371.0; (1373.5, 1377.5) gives 2.46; 6.1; 5.83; 5.93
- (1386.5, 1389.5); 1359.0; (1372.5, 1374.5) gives 2.44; 6.1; 5.70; 5.88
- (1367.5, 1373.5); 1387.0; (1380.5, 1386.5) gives 2.42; 5.9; 6.13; 6.13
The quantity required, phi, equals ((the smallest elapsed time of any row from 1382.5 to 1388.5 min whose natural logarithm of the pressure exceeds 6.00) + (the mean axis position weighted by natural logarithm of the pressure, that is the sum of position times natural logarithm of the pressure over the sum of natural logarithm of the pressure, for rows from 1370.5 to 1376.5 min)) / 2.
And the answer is 1378.3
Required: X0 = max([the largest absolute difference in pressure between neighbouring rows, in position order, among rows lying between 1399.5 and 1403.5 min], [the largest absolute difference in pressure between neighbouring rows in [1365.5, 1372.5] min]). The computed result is 38.8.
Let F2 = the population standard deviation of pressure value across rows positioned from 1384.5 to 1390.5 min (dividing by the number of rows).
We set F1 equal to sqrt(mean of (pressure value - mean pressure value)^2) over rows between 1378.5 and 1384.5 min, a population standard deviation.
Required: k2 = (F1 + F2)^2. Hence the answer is 1029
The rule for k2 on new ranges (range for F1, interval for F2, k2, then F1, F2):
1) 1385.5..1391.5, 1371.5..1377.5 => 448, 7.2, 13.9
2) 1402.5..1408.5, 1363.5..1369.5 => 1037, 10.0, 22.2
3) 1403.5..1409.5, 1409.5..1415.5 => 389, 9.8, 10.0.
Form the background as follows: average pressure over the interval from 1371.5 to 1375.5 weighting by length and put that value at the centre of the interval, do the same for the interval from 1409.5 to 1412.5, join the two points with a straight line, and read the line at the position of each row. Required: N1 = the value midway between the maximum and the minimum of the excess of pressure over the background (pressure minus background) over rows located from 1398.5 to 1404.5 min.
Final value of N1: 15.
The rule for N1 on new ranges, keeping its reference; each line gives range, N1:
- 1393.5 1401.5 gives 42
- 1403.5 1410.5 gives 14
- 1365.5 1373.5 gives -33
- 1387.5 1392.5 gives 116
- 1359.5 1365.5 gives -77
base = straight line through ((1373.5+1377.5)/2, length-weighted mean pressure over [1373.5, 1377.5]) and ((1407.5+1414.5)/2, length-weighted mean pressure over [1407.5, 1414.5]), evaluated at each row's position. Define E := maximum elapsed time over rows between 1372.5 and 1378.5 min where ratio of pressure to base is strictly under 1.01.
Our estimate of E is 1375.0 min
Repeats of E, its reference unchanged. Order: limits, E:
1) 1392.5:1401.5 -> 1399.0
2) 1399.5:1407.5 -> 1407.0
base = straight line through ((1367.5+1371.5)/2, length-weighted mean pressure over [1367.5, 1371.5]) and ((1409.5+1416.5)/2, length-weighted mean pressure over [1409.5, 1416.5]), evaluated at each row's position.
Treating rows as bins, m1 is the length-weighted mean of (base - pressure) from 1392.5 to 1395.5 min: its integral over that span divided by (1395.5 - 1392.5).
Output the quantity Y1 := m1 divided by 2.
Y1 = -51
